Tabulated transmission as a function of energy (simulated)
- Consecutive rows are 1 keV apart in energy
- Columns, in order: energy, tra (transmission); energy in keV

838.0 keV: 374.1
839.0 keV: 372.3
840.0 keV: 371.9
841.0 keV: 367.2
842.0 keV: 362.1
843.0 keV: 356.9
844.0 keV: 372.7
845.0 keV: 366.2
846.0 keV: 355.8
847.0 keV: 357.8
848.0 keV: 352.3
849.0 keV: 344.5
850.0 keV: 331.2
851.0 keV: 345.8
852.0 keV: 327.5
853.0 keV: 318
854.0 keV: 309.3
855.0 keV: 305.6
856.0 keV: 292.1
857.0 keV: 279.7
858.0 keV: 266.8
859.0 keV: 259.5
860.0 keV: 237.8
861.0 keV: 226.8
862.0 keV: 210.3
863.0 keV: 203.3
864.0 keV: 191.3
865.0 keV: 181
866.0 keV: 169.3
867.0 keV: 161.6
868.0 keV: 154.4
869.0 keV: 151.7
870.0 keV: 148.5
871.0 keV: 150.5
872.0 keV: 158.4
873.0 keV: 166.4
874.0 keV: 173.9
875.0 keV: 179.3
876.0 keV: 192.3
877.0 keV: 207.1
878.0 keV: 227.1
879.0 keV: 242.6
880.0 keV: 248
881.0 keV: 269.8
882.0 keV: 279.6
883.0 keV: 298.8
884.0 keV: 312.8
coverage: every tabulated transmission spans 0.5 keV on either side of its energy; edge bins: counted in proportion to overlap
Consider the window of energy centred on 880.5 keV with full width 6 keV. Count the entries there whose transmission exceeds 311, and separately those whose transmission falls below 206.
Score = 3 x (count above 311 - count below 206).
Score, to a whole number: 0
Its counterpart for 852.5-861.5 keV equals 3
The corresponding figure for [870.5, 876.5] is -18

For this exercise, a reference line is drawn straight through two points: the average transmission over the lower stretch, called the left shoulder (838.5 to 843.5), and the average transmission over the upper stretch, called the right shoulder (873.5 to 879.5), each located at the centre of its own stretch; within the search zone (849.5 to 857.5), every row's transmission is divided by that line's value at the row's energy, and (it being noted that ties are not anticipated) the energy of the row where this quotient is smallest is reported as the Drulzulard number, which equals 857.0 keV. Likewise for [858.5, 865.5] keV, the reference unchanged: 865.0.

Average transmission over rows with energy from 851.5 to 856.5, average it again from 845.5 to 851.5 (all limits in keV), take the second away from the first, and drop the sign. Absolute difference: 37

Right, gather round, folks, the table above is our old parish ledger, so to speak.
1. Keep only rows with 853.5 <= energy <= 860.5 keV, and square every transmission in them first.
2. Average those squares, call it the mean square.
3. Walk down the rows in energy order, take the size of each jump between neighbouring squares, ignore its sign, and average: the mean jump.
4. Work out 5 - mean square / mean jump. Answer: -7.0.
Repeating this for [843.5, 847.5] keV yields -23.8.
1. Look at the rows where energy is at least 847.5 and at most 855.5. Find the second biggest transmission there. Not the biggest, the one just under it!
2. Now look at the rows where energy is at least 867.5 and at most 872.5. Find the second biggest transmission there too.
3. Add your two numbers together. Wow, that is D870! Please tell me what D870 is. 500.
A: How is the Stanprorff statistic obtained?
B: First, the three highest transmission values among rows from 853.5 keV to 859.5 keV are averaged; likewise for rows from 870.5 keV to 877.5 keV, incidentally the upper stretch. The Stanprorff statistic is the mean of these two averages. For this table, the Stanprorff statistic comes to 248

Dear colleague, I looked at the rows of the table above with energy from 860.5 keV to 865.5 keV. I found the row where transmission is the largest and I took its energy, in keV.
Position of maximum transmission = 861.0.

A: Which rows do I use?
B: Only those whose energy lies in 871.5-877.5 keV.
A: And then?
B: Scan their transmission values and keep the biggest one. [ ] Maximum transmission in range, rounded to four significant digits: 207.1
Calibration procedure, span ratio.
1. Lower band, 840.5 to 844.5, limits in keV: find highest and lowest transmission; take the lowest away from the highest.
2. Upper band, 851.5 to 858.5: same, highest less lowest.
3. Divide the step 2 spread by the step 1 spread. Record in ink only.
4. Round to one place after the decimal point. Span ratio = 3.8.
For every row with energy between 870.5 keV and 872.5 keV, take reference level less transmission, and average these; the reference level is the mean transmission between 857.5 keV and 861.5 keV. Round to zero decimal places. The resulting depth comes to 93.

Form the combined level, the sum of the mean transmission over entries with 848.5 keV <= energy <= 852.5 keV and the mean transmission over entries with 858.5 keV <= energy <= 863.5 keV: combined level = 565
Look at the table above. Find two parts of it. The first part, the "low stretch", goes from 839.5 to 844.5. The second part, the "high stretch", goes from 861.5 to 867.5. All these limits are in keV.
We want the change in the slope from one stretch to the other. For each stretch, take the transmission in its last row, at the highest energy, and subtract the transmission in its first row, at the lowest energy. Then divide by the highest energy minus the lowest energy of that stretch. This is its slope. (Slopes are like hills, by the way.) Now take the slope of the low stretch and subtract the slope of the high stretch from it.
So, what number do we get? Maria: 10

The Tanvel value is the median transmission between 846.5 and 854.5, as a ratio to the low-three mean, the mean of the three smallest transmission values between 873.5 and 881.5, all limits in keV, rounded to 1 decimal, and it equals 1.9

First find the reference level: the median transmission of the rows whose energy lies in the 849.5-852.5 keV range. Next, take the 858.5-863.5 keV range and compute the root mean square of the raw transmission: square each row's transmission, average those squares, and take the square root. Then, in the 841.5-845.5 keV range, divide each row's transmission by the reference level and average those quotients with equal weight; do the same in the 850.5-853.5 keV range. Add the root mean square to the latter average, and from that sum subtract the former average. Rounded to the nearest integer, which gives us 228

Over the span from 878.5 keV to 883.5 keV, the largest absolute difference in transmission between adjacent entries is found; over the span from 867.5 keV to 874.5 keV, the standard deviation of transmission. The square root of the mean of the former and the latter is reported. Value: 3.9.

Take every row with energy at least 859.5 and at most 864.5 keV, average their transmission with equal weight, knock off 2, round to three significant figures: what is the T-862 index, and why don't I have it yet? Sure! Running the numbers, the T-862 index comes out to 212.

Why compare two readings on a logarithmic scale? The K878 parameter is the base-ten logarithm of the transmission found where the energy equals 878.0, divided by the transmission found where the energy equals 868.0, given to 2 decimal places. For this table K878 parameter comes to 0.17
